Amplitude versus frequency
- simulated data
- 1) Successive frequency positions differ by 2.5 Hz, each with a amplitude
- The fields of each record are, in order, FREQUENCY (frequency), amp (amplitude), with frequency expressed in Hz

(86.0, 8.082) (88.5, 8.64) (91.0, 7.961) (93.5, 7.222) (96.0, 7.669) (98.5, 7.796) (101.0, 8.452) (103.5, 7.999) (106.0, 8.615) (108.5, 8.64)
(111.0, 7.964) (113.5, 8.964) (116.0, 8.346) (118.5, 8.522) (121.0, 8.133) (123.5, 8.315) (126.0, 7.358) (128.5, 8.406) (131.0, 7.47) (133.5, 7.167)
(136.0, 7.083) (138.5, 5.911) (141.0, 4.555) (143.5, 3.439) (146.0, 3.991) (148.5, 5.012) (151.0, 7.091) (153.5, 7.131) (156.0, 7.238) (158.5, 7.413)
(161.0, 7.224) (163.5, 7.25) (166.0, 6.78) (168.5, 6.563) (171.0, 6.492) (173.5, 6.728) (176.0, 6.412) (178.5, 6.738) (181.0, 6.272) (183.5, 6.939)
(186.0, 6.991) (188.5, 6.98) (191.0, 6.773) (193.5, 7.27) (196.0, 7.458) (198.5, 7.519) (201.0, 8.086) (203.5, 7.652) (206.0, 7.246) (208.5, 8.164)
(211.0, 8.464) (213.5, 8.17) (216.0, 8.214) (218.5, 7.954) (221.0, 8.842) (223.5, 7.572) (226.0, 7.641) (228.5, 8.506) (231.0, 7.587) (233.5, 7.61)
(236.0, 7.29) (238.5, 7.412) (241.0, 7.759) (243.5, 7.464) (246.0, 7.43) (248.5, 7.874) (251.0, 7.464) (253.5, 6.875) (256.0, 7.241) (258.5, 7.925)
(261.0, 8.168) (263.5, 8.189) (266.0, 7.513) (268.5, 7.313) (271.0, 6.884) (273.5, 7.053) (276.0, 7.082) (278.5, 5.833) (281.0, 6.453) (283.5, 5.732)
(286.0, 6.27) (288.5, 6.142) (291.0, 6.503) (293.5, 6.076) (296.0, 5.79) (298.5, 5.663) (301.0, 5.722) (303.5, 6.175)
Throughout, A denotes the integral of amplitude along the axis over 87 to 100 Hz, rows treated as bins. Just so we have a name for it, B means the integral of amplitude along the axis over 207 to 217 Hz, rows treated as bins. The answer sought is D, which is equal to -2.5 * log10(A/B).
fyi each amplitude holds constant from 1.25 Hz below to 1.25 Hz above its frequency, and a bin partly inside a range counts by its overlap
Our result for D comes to -0.2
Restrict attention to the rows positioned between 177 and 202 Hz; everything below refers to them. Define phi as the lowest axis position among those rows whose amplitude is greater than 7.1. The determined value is 193.5 Hz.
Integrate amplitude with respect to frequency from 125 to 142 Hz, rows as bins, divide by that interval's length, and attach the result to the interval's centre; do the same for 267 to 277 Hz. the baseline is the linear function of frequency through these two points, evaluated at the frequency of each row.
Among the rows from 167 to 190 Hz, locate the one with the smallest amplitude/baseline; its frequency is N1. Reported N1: 181.0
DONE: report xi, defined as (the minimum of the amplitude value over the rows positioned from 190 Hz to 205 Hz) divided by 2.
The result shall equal 3.39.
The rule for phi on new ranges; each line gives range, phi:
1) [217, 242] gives 218.5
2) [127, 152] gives 128.5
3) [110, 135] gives 111.0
